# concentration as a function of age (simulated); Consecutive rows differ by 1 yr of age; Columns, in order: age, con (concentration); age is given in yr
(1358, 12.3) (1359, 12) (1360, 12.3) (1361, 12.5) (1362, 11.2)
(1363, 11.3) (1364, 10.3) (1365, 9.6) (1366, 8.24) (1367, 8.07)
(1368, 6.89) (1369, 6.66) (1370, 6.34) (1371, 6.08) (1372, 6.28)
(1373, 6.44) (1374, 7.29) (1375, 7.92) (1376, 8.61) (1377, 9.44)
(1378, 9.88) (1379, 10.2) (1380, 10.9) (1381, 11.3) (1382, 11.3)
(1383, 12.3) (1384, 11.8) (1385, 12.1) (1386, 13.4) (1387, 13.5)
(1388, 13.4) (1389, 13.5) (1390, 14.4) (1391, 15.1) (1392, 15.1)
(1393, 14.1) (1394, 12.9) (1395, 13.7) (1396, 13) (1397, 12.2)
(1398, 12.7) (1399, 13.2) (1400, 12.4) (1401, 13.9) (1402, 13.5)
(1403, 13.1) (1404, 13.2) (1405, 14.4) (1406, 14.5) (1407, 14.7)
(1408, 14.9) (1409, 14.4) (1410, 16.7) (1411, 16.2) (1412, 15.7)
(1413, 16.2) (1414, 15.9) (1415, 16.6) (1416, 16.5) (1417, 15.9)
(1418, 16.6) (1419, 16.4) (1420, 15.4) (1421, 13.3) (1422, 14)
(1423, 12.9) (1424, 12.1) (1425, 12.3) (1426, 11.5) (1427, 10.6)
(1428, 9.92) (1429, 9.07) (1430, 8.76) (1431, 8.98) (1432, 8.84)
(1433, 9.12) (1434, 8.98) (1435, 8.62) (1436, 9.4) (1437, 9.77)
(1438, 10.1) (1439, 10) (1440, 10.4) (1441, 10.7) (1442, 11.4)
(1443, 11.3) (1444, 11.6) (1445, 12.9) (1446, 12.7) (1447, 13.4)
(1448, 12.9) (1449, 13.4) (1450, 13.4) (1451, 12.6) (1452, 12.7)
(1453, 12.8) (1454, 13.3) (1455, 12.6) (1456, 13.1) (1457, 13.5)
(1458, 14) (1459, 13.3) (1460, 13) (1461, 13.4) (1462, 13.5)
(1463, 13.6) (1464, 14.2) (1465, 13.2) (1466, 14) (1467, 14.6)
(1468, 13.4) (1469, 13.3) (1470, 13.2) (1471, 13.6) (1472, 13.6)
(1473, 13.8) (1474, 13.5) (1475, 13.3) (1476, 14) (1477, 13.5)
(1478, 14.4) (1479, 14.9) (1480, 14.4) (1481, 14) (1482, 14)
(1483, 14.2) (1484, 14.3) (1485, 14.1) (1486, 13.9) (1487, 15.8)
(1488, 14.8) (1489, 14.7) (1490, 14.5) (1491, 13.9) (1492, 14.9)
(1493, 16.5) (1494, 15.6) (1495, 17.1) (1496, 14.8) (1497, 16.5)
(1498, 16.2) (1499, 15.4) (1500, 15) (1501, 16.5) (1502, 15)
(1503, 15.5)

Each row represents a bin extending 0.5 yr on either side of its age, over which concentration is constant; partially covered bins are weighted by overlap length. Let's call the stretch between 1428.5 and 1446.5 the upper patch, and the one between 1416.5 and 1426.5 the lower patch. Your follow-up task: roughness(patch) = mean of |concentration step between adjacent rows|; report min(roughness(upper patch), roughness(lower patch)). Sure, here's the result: 0.37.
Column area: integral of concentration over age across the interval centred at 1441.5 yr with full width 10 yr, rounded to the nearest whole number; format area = 111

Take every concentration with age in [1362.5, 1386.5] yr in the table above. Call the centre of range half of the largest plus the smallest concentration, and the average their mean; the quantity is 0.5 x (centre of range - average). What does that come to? 0.23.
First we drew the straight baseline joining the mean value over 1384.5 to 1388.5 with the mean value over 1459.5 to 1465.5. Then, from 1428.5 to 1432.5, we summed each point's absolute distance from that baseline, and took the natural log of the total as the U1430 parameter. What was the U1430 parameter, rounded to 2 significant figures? 2.9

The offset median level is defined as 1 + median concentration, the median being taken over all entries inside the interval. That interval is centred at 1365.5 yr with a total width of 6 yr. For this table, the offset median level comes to 9.9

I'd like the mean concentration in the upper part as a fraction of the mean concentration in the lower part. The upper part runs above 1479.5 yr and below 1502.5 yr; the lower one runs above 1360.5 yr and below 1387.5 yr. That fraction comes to 1.56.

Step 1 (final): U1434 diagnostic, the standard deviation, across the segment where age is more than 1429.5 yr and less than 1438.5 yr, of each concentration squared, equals 9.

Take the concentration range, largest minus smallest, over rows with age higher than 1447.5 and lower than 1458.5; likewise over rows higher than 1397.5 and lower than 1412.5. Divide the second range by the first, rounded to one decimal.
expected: 3.1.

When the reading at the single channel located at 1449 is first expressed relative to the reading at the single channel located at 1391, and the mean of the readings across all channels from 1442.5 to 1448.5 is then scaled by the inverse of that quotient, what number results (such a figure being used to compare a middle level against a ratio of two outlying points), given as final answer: 14.0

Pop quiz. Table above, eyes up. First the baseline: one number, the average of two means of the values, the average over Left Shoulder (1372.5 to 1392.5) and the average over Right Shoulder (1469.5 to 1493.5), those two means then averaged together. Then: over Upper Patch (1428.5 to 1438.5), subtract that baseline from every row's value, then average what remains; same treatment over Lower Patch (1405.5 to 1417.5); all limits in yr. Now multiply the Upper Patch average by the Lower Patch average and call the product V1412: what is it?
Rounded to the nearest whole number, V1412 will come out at -10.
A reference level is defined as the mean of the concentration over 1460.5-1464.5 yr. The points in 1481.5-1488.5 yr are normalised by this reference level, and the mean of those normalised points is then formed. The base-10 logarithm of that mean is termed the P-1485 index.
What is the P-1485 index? 0.024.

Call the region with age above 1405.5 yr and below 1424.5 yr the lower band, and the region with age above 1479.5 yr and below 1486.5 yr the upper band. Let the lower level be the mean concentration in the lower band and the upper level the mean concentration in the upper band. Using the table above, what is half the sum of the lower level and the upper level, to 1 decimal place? 14.7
